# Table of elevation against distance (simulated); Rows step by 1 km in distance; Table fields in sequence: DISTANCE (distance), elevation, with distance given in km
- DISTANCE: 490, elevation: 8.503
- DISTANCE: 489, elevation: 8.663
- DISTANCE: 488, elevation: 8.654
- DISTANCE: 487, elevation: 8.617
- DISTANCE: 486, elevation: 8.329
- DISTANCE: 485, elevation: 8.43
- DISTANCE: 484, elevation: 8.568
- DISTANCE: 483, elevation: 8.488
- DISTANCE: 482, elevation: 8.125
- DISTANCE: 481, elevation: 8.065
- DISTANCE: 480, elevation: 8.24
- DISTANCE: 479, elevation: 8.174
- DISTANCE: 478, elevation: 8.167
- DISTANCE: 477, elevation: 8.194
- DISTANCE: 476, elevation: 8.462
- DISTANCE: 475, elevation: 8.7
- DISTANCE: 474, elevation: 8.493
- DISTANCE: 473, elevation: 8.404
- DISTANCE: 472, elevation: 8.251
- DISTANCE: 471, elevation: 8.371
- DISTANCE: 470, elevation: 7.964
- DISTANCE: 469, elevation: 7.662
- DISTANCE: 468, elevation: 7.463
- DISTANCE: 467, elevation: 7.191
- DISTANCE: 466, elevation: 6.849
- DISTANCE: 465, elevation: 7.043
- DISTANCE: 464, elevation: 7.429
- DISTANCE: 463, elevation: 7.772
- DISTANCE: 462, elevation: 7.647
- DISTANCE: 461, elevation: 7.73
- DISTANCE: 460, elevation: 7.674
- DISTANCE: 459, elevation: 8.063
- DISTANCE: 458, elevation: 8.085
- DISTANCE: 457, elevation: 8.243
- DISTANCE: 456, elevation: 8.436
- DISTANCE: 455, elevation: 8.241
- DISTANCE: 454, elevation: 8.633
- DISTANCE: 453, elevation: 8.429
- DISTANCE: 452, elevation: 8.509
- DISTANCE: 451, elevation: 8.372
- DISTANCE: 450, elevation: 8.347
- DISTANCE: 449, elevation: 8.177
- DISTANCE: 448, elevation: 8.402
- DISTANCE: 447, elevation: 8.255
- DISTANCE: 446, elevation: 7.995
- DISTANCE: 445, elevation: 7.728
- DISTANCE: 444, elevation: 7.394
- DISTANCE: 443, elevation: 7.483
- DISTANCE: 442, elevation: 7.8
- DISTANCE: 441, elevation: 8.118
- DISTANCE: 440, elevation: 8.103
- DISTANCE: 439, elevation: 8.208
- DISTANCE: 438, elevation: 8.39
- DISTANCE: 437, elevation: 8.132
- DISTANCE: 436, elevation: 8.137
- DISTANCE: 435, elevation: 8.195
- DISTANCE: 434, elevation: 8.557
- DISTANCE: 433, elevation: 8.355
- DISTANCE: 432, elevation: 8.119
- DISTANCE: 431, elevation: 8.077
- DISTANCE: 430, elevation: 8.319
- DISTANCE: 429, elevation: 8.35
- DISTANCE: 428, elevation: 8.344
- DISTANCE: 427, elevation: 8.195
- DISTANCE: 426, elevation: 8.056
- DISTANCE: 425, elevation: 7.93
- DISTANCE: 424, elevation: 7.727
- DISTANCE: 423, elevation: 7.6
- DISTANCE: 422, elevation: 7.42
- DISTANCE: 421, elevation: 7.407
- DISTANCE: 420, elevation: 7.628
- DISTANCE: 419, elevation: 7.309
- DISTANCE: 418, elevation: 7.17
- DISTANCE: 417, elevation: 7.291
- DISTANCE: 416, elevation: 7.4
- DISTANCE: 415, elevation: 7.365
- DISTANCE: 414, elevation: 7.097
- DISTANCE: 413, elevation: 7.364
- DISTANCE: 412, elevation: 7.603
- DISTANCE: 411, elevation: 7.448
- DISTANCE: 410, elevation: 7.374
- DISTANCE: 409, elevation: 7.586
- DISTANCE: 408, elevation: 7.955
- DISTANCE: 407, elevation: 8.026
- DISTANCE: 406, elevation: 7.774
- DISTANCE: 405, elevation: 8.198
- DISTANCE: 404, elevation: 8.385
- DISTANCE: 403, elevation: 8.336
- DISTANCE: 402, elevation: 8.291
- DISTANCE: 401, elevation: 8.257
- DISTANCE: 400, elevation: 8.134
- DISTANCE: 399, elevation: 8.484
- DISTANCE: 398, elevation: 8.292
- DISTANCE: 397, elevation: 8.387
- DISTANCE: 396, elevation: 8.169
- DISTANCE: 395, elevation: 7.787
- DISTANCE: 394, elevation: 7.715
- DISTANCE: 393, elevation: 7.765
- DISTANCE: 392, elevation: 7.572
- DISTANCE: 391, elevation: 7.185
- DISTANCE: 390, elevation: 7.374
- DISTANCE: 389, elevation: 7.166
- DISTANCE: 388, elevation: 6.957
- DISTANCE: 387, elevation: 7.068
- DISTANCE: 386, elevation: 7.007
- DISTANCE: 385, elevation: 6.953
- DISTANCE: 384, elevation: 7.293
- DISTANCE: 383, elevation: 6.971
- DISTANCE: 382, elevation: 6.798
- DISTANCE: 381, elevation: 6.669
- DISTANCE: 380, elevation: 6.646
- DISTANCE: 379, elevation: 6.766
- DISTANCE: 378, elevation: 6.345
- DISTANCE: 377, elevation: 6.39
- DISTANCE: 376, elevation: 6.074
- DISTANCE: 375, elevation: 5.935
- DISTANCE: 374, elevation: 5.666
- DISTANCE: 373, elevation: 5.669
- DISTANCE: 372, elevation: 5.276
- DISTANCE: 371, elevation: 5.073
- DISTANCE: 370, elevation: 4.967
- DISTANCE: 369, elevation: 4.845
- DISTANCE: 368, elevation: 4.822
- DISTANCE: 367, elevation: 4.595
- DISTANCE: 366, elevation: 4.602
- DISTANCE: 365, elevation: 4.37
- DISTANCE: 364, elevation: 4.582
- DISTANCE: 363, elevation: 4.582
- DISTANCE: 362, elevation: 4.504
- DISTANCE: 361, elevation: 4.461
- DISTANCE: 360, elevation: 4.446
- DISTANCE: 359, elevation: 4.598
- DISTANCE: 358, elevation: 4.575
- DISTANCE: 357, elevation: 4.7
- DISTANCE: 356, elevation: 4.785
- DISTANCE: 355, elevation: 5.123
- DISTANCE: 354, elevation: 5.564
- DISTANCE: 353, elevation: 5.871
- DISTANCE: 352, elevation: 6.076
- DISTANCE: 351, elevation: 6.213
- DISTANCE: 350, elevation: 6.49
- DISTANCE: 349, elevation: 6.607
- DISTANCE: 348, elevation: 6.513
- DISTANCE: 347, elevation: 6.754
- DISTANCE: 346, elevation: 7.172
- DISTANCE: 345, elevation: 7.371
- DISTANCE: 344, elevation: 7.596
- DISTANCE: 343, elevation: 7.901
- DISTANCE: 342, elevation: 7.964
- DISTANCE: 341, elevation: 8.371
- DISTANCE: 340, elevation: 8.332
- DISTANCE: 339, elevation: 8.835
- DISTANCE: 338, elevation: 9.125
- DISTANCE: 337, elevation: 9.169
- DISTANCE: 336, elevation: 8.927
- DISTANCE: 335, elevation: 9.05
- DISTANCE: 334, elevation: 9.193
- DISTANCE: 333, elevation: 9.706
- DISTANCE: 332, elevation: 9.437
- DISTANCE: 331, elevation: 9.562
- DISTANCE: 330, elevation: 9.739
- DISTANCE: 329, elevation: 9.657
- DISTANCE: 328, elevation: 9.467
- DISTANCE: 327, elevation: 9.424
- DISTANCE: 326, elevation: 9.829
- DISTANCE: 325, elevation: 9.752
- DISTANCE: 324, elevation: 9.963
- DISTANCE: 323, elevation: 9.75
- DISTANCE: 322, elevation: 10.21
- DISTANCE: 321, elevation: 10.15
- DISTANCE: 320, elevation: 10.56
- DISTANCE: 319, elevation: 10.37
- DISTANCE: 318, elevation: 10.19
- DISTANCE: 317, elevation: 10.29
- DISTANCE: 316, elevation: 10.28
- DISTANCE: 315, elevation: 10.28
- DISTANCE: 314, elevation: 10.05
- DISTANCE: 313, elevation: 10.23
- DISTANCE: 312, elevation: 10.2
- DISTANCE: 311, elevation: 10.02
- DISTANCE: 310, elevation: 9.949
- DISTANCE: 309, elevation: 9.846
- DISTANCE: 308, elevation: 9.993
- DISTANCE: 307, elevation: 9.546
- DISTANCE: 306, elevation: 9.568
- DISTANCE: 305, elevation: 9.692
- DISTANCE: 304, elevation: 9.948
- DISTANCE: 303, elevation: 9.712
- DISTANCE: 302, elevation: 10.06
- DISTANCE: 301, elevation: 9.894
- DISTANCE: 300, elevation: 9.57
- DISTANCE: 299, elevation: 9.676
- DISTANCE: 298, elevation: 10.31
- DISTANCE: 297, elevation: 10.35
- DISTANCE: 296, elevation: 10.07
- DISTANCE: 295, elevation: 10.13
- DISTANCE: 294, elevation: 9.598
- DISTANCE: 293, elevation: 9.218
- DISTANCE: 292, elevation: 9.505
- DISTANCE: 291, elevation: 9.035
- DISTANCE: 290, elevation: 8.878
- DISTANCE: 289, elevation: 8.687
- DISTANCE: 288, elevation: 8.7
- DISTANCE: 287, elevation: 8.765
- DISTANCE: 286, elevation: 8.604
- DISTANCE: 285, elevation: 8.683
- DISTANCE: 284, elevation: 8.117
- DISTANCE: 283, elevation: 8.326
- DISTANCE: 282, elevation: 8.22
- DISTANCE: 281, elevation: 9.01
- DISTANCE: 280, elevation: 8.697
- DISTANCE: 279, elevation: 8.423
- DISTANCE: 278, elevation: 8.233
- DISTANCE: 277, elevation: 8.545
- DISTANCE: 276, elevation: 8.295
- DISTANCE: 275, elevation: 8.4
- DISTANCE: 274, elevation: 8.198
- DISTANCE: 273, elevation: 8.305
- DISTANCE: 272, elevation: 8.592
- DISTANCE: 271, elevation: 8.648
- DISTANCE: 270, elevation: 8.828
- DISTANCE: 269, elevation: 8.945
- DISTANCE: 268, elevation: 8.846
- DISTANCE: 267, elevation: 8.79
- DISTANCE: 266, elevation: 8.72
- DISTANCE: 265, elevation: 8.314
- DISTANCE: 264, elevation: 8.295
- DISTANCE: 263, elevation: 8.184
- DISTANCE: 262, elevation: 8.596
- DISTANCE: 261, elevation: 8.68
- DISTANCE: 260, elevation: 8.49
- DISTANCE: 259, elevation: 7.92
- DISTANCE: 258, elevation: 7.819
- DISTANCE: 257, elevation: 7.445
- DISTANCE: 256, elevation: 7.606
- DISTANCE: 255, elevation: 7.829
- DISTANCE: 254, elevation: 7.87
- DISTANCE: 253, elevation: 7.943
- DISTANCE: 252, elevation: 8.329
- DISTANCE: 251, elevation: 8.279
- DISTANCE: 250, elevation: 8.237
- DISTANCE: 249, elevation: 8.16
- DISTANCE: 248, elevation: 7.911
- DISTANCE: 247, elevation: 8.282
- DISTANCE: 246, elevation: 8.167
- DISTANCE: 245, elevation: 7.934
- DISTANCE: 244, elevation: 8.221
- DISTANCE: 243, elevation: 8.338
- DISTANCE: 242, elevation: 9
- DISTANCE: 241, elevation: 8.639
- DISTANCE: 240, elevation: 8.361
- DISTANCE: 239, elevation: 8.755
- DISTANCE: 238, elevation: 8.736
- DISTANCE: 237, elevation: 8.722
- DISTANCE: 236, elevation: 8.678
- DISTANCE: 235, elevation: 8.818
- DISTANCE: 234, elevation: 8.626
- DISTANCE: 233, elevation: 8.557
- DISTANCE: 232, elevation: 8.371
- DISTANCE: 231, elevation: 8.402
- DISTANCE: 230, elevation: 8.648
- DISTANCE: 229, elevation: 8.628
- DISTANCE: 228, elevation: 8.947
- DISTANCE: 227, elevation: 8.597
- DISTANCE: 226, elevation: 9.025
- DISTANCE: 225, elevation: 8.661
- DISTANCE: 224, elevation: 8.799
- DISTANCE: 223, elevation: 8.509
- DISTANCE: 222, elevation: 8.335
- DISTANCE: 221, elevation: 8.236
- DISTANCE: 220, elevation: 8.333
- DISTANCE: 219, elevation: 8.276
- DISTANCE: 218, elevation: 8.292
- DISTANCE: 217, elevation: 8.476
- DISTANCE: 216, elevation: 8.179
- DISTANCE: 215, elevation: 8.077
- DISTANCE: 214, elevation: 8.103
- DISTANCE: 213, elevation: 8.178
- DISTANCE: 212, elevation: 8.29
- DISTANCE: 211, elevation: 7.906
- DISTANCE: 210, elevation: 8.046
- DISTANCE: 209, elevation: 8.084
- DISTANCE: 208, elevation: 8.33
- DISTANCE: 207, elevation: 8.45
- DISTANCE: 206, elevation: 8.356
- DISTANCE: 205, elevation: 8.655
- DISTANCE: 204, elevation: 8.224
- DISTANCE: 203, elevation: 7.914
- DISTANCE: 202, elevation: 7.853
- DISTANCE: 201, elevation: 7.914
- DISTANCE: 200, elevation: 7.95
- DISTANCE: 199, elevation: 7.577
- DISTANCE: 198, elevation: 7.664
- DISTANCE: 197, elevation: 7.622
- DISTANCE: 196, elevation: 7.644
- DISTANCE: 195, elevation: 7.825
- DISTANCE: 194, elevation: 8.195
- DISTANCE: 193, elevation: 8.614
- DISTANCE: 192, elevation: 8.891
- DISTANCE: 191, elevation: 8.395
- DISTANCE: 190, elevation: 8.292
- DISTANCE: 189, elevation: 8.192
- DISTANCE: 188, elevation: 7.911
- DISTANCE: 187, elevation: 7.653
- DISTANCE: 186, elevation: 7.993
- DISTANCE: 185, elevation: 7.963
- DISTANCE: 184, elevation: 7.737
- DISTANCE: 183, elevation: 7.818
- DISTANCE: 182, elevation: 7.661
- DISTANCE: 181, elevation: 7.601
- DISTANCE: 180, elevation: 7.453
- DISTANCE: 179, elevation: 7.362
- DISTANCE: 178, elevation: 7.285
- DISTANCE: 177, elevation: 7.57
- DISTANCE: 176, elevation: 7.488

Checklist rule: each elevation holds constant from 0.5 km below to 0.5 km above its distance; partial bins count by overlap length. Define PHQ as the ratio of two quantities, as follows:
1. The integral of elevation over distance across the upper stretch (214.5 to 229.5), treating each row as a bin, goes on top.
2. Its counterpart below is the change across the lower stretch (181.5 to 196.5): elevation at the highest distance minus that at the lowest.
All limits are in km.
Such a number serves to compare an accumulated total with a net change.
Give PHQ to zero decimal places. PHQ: -7492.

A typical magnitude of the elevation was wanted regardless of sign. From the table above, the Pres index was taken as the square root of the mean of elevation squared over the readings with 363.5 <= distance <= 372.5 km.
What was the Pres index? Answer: 4.8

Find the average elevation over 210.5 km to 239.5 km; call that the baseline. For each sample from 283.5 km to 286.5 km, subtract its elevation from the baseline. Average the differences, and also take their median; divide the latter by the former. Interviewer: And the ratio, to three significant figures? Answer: -5.71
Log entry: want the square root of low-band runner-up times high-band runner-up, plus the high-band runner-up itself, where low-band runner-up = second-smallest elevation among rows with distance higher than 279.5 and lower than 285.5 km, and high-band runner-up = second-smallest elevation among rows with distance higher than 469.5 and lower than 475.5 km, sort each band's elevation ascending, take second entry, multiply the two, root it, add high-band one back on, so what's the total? 16.5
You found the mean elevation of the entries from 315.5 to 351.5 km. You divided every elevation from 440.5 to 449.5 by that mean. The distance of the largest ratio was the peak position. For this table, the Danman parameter 448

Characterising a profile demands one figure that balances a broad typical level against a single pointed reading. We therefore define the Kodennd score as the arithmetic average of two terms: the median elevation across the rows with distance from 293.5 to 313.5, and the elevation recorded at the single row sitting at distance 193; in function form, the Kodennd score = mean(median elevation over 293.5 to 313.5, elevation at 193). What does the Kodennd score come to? 9.3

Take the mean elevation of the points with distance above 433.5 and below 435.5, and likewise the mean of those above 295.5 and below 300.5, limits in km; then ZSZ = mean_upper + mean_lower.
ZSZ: 18.4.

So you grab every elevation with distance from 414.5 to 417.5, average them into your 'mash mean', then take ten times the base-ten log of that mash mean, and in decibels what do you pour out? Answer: 8.7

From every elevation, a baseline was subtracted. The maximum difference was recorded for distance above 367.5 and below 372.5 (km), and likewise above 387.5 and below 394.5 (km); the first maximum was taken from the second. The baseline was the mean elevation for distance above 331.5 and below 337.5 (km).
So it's 2.5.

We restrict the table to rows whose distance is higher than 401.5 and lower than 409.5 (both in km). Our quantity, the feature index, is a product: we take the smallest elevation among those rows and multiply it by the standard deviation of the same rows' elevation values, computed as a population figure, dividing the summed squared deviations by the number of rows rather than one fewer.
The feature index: 2.0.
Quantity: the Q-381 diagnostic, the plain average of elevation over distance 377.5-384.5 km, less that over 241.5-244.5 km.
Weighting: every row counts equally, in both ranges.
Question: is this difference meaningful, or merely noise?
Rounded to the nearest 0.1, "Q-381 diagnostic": -1.7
